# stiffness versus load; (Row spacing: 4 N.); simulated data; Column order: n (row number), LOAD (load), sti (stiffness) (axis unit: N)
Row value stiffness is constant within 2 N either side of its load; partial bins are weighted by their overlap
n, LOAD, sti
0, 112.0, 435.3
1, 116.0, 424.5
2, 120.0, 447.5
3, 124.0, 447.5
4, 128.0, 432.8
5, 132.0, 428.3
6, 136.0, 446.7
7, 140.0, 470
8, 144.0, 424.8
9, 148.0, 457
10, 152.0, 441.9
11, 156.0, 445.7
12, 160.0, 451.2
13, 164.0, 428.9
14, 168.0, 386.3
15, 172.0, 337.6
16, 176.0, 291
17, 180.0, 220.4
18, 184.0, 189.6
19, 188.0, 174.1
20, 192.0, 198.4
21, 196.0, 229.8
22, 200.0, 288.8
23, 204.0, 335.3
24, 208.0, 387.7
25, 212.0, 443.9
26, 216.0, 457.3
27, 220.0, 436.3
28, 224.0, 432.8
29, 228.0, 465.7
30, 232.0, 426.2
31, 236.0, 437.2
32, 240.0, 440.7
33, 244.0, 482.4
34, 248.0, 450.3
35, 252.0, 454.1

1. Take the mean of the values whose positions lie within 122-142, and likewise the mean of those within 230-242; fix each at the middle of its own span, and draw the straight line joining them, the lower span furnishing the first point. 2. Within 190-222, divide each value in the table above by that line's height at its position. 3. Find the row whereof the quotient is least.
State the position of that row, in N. 192.0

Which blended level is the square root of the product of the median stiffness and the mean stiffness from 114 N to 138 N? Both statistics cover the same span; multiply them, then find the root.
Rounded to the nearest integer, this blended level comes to 439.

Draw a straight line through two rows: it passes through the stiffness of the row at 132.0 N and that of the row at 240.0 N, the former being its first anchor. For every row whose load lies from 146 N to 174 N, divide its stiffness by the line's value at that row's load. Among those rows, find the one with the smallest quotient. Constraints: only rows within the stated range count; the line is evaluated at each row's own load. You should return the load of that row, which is 172.0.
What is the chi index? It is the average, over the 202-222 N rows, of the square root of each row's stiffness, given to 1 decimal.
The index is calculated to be 20.3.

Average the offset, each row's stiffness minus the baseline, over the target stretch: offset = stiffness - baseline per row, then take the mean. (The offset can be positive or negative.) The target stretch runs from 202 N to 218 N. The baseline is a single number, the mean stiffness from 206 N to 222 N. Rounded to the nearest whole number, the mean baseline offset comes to -25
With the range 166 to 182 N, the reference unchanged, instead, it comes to -122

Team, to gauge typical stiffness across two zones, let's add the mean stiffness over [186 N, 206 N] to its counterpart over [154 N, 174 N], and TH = 655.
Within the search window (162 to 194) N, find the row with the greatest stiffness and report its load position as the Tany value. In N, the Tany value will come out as 164.0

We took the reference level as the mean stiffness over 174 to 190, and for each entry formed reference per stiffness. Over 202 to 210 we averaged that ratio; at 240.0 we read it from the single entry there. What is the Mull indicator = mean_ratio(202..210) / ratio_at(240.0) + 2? 3.23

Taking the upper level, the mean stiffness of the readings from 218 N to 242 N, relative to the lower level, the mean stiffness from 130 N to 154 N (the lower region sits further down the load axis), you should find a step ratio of 1.0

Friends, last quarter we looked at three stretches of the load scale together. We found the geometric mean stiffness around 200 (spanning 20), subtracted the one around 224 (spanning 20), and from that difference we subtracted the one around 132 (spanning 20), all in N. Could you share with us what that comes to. -609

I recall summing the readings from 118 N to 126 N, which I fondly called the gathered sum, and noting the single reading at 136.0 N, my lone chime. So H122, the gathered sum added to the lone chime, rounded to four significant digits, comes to 1342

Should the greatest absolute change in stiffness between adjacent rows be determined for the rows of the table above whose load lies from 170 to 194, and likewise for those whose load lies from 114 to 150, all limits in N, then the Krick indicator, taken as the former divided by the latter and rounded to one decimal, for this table 1.6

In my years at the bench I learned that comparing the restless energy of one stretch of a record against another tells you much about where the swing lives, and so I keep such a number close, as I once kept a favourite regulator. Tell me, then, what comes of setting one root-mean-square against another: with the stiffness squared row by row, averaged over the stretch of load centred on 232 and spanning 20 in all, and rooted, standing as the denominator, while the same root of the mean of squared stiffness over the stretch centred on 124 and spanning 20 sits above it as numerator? 1.0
